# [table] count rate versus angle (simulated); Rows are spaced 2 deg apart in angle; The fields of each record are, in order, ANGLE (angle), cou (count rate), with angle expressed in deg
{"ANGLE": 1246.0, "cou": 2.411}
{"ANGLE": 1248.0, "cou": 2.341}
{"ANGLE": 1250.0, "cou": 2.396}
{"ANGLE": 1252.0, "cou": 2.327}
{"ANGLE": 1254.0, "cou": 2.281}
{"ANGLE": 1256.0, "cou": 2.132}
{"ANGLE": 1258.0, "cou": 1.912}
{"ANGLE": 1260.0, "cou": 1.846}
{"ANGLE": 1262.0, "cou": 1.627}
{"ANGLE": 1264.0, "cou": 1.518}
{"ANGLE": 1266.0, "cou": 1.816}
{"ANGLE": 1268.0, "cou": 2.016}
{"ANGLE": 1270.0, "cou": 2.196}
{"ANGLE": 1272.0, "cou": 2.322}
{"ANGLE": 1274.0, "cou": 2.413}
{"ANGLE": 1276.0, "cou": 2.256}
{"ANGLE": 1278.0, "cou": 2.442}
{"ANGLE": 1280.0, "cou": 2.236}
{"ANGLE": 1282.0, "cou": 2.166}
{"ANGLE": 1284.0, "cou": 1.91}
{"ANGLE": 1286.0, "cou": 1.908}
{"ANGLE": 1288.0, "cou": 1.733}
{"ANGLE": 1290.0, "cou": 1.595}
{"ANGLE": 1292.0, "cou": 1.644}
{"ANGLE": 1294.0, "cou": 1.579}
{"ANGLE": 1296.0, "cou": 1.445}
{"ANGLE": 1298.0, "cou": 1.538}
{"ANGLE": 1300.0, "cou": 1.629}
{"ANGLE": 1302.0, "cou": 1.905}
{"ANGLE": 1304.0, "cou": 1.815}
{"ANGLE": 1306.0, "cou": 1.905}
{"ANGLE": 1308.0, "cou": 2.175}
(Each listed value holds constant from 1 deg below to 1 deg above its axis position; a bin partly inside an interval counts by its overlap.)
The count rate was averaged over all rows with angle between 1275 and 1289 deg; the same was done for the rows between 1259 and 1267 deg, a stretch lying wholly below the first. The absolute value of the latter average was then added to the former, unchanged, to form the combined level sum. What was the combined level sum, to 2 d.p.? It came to 3.79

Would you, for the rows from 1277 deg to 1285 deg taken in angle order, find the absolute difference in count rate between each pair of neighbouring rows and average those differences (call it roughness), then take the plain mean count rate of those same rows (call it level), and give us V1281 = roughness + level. 2.4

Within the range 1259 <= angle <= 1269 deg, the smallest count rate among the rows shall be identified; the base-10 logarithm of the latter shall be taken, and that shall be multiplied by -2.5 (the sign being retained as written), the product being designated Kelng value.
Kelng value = -0.45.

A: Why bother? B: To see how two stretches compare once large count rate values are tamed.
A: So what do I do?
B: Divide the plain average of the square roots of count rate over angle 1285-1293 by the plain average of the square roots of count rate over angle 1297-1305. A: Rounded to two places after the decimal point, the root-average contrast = 1.00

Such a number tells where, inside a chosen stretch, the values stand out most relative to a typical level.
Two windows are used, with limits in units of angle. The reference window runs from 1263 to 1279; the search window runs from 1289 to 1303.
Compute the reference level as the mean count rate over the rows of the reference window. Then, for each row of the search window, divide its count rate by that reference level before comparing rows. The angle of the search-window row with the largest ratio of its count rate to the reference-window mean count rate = 1302.0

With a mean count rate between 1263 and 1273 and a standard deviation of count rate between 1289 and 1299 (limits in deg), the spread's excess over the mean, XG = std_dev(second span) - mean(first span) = -1.9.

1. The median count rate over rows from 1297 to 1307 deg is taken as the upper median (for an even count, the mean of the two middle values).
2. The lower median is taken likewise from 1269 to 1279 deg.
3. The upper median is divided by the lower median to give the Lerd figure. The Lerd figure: 0.78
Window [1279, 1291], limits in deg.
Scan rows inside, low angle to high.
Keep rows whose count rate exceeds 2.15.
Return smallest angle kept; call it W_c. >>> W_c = 1280.0 deg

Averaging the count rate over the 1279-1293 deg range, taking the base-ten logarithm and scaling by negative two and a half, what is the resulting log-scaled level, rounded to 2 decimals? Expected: -0.69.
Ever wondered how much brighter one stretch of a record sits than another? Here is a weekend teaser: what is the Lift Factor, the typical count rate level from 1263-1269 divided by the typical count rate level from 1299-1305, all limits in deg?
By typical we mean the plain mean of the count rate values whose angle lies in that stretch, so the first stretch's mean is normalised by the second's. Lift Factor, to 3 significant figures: 1.00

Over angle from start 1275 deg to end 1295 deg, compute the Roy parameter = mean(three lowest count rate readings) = 1.61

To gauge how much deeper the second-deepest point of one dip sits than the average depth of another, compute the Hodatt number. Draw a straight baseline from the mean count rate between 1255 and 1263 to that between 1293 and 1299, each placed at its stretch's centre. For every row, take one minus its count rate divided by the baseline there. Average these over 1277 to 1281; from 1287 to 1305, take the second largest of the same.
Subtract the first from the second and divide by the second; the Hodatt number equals -37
